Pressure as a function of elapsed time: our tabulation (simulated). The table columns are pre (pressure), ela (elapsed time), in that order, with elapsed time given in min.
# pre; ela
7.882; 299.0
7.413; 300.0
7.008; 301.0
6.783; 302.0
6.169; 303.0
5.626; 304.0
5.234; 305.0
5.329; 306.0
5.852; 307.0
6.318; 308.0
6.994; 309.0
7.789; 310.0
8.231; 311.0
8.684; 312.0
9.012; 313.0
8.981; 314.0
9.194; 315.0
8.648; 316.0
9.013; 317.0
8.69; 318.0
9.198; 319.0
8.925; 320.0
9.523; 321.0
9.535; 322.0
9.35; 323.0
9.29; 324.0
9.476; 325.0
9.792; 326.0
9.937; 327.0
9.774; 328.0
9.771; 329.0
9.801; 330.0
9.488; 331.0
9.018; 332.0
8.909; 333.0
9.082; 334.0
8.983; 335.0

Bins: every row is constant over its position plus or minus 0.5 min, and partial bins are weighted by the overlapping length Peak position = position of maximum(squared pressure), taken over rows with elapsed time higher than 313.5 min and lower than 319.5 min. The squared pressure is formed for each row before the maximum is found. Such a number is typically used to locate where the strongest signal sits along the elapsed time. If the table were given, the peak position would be 319.0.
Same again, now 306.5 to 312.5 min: 312.0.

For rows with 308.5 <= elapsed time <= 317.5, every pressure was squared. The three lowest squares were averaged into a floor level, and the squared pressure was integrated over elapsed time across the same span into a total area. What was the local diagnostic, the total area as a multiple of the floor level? 11.1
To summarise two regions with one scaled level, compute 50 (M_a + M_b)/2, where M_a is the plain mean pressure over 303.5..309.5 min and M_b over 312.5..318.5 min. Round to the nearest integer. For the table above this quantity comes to 370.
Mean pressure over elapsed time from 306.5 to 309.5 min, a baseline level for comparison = 6.4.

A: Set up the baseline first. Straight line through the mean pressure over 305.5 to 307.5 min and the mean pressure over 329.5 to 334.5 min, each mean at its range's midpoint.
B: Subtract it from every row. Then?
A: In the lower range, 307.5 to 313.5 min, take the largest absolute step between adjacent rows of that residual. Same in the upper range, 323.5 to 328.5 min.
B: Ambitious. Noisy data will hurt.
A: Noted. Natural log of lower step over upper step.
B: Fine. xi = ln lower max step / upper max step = 0.8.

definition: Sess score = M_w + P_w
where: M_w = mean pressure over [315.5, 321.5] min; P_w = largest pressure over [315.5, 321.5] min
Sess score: 19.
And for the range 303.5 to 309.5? 13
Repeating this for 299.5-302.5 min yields 14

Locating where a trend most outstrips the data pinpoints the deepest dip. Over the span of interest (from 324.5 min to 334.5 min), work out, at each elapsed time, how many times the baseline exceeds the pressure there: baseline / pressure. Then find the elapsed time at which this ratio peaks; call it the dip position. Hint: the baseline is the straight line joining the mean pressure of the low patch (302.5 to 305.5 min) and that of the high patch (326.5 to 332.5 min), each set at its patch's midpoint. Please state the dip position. 333.0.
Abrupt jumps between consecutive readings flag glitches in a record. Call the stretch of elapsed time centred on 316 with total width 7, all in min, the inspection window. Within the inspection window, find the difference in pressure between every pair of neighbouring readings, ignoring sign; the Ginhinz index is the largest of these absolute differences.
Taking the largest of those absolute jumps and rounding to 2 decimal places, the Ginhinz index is 0.55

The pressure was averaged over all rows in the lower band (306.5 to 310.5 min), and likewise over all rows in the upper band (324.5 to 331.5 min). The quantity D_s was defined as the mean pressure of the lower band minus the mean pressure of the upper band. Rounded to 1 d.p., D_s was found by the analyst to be -3.0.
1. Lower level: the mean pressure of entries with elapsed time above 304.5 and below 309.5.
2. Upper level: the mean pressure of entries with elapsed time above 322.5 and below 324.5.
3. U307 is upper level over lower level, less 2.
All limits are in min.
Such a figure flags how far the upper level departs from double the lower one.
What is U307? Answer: -0.43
